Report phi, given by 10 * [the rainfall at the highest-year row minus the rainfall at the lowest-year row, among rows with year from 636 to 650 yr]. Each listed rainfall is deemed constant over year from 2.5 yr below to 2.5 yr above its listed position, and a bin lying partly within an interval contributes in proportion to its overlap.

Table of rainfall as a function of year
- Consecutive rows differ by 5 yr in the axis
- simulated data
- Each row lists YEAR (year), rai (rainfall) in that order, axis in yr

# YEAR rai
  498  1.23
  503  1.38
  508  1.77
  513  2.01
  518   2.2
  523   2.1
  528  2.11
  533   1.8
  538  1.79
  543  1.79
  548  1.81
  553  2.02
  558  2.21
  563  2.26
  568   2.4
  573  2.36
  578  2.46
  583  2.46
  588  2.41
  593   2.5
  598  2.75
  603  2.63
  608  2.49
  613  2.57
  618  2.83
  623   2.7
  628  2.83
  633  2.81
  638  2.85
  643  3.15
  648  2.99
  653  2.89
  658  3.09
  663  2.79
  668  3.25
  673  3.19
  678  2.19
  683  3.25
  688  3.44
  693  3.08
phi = 1.4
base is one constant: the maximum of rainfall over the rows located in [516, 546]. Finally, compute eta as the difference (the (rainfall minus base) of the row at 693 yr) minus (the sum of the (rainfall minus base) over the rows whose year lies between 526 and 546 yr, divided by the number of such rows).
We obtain 1.2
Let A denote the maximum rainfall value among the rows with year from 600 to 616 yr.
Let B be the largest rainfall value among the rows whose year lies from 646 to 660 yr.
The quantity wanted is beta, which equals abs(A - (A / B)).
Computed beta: 1.8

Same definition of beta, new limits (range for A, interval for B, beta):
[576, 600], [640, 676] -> 1.9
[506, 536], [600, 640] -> 1.4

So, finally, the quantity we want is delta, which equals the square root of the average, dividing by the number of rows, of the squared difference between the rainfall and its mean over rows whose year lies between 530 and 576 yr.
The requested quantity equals 0.25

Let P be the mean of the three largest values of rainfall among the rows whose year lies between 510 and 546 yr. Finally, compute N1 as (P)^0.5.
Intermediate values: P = 2.1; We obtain 1.46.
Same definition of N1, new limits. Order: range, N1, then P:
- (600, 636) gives 1.68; 2.8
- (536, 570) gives 1.51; 2.3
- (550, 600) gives 1.60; 2.6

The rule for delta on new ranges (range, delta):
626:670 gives 0.16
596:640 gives 0.12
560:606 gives 0.14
